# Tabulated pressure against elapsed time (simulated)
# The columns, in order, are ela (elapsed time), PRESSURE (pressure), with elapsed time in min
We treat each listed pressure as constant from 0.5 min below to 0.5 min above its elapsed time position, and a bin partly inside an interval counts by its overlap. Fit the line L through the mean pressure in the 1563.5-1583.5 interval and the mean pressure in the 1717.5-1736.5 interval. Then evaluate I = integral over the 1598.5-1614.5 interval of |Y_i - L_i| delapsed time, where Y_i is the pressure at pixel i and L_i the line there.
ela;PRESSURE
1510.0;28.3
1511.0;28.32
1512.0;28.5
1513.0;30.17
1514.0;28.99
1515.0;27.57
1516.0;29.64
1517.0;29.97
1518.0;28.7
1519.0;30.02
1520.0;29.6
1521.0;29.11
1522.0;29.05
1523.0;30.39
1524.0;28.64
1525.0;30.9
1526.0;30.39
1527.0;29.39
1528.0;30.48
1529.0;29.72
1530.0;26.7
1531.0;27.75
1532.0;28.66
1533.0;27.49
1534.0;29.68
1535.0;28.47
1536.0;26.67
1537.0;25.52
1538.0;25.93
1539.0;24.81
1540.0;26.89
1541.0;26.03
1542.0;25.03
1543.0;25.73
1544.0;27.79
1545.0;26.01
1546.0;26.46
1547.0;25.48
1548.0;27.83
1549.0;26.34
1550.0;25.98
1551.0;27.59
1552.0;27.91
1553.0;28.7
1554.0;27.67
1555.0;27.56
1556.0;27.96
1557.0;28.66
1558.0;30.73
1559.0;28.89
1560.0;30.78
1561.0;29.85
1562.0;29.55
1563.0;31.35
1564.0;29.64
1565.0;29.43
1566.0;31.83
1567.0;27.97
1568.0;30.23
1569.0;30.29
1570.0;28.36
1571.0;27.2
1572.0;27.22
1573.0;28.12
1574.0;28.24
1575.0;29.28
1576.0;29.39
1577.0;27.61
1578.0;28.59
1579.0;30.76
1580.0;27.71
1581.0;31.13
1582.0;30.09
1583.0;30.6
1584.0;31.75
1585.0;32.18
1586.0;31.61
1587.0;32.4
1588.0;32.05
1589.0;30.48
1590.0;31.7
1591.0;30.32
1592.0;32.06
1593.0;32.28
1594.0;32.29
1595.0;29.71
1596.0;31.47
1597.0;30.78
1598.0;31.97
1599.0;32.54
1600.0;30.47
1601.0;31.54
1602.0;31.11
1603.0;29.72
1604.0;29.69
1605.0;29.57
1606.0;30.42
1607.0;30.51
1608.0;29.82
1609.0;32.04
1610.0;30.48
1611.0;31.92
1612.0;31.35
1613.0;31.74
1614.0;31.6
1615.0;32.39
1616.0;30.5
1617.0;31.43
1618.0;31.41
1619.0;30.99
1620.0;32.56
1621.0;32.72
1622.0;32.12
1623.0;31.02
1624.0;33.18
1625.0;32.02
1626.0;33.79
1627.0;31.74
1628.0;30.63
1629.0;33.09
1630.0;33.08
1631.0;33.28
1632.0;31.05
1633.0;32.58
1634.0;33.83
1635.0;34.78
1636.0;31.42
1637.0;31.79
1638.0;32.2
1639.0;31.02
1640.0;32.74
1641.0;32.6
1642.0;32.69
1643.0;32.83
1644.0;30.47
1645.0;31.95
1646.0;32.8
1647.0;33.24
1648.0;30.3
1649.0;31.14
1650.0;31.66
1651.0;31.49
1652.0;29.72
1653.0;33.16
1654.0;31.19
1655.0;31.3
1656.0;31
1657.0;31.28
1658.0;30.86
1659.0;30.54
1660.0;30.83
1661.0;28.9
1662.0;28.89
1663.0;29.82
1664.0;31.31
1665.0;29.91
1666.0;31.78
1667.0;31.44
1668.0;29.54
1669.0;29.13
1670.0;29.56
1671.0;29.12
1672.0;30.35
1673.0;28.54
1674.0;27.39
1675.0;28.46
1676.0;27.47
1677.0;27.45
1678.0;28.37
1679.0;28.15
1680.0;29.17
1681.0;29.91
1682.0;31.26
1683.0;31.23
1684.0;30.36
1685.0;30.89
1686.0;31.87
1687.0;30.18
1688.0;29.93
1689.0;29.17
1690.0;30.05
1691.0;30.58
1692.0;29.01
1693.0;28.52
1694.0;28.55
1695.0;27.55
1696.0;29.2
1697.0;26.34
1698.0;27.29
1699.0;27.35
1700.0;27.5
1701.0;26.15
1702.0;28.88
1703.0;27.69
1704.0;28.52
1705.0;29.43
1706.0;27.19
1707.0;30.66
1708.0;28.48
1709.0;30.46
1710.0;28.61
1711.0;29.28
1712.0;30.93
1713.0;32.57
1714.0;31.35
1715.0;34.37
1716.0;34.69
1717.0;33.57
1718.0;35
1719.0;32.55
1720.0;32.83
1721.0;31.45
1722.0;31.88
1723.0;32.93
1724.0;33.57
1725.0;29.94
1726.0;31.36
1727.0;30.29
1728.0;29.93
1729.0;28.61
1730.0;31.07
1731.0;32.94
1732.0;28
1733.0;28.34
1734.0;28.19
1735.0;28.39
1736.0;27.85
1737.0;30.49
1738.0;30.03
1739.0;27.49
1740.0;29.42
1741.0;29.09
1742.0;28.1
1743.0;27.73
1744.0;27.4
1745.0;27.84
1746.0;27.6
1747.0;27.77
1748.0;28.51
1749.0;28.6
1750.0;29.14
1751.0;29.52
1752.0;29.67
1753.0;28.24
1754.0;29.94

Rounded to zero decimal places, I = 22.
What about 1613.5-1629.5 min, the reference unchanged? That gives 36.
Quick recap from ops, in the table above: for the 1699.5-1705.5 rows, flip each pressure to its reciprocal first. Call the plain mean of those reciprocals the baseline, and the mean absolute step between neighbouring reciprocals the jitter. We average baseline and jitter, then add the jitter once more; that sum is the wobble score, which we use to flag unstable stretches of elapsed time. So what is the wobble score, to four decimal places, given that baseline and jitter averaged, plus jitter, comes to 0.0206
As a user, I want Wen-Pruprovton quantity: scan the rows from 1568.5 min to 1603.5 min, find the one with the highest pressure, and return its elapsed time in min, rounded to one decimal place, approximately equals 1599.0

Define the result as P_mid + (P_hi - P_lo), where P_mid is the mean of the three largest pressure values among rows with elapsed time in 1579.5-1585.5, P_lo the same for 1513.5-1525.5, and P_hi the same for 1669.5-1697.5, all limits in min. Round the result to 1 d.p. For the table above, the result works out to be 32.7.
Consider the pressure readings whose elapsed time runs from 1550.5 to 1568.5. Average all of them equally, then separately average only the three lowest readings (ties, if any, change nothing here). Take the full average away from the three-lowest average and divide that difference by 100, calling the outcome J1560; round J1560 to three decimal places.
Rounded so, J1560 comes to -0.016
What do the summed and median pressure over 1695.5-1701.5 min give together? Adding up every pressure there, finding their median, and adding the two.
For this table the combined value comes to 191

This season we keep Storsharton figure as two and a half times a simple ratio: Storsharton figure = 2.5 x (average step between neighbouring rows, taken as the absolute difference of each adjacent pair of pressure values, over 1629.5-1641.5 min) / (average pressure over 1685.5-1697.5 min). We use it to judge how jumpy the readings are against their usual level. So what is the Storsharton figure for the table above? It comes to 0.104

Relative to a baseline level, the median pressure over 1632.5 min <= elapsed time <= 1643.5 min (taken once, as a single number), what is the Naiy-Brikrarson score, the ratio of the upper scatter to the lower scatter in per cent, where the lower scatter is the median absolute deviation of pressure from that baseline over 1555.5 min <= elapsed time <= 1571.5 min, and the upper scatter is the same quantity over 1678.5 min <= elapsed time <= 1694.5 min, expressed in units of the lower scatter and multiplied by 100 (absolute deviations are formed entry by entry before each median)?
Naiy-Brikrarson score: 87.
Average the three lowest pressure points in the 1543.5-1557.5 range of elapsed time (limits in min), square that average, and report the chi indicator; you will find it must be 667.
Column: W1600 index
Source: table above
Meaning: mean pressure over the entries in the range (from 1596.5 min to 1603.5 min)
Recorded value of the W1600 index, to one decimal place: 31.2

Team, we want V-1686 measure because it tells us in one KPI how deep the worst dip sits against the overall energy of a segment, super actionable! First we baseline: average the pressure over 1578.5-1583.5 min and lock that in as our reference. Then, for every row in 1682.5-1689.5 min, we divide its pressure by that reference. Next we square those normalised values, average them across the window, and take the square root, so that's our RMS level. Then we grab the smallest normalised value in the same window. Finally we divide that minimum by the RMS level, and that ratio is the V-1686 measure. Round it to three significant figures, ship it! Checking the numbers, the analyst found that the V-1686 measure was 0.955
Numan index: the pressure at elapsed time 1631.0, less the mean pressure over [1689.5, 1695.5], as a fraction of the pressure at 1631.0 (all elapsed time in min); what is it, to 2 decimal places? 0.13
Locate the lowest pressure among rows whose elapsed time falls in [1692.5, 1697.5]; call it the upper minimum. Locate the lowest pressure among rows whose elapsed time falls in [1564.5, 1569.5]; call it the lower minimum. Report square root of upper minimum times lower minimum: 27.1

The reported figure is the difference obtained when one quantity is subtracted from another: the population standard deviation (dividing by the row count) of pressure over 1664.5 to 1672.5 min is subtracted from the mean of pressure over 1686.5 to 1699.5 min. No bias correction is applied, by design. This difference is 27.8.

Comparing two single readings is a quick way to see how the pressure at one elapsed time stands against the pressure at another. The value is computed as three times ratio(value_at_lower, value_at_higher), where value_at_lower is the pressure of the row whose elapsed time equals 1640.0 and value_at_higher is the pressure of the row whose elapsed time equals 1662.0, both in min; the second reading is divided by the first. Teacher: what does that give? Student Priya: 2.65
